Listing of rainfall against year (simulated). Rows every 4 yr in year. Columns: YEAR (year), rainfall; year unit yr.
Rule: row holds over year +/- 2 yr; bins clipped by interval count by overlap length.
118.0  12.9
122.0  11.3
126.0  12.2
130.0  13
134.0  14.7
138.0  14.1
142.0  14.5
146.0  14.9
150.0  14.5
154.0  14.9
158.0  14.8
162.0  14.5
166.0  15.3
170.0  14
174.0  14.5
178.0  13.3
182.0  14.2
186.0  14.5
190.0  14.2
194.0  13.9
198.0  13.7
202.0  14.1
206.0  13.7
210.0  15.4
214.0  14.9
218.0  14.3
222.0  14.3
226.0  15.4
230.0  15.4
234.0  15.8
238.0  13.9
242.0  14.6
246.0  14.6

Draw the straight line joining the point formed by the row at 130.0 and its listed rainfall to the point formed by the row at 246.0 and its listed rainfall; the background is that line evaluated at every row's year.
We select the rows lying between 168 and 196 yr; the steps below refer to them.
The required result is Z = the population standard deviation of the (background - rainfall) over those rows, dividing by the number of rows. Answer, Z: 0.39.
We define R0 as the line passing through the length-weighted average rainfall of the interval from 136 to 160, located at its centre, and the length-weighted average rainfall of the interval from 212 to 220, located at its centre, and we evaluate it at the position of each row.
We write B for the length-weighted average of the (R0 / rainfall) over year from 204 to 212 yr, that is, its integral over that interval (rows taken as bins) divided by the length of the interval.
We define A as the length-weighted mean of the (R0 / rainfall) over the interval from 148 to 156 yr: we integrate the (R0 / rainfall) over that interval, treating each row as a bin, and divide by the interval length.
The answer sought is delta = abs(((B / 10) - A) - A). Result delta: 1.89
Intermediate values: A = 0.99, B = 1.01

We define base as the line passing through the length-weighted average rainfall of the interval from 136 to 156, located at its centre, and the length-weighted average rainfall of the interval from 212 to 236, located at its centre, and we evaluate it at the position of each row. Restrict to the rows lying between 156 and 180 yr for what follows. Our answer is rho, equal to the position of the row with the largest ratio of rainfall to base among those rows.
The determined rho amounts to 166.0 yr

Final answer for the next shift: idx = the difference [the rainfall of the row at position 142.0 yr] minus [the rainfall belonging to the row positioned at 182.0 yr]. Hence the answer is 0.3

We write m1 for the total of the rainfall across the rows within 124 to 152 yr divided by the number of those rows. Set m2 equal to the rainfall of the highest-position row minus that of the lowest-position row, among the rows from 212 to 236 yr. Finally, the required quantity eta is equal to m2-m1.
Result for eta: -13.1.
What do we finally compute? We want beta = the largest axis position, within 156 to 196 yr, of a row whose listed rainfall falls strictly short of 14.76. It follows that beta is 194.0 yr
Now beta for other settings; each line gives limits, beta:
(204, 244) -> 242.0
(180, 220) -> 218.0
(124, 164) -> 162.0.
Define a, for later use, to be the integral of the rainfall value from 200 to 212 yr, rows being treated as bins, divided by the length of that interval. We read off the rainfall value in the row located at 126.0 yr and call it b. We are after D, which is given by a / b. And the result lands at 1.18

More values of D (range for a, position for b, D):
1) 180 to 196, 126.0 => 1.16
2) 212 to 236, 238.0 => 1.08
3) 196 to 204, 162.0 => 0.96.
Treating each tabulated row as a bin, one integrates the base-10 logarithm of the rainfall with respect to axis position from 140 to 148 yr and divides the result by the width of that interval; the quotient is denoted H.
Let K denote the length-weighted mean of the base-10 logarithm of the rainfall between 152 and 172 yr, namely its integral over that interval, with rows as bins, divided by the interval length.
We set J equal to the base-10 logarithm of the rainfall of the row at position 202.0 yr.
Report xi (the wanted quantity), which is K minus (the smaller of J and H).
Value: 0.018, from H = 1.167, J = 1.15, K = 1.167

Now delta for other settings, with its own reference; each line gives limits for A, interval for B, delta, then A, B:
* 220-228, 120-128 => 1.84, 0.98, 1.25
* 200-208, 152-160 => 2.00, 1.05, 0.98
